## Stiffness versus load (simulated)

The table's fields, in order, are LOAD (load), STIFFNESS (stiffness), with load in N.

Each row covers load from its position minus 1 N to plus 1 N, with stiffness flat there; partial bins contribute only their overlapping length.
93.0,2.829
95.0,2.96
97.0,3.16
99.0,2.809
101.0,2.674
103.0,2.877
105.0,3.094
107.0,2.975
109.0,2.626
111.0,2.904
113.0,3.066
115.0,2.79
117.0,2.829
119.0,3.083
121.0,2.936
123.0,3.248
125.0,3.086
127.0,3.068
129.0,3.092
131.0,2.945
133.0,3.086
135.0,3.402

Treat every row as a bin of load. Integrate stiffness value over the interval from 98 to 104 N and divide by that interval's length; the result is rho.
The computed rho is 2.79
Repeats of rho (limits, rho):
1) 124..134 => 3.06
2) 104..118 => 2.90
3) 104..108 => 3.03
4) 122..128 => 3.13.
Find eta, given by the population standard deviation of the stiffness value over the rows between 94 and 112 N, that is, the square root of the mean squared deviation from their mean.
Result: 0.166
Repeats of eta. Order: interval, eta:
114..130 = 0.143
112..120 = 0.133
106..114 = 0.164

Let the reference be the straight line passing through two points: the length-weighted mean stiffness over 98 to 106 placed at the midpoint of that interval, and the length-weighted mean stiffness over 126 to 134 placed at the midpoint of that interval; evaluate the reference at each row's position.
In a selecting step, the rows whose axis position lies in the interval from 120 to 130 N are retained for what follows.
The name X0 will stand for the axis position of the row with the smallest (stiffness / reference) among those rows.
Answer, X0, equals 121.0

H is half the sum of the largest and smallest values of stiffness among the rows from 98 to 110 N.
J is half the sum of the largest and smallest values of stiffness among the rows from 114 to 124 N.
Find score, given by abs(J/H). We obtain 1.06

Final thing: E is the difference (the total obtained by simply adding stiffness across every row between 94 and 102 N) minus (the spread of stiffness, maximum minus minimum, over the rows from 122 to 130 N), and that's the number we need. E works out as 11.4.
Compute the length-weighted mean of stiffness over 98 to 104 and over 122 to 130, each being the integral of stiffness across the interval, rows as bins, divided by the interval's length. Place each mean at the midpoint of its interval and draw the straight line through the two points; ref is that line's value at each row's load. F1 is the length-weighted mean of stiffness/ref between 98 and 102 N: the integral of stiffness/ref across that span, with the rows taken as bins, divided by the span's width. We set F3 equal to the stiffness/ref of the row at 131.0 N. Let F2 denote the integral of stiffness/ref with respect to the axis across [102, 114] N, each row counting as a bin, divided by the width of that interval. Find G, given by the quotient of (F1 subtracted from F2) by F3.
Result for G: 0.03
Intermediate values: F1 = 0.99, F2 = 1.02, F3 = 0.92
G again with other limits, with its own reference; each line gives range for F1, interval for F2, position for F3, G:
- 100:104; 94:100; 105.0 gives 0.09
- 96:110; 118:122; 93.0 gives -0.04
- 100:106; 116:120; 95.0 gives -0.04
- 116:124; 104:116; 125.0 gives 0.01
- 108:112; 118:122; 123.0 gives 0.04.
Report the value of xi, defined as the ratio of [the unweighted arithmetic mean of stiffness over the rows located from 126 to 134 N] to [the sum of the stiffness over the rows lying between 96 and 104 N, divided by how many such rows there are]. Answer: 1.06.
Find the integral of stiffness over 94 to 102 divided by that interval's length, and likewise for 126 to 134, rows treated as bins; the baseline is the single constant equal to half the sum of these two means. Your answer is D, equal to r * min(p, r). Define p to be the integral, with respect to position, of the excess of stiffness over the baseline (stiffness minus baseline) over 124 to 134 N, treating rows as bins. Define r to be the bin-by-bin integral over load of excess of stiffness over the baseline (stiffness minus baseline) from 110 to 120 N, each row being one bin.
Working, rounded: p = 0.8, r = -0.4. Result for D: 0.2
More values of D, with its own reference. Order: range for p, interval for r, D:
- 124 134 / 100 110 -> 1.6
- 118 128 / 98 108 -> 0.8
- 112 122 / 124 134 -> -0.3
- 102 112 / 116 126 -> -0.5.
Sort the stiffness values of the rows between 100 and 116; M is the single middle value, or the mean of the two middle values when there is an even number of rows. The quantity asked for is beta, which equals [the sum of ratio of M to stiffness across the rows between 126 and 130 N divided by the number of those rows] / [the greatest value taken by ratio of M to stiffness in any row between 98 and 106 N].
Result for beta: 0.87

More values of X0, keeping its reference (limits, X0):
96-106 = 101.0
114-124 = 115.0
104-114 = 109.0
